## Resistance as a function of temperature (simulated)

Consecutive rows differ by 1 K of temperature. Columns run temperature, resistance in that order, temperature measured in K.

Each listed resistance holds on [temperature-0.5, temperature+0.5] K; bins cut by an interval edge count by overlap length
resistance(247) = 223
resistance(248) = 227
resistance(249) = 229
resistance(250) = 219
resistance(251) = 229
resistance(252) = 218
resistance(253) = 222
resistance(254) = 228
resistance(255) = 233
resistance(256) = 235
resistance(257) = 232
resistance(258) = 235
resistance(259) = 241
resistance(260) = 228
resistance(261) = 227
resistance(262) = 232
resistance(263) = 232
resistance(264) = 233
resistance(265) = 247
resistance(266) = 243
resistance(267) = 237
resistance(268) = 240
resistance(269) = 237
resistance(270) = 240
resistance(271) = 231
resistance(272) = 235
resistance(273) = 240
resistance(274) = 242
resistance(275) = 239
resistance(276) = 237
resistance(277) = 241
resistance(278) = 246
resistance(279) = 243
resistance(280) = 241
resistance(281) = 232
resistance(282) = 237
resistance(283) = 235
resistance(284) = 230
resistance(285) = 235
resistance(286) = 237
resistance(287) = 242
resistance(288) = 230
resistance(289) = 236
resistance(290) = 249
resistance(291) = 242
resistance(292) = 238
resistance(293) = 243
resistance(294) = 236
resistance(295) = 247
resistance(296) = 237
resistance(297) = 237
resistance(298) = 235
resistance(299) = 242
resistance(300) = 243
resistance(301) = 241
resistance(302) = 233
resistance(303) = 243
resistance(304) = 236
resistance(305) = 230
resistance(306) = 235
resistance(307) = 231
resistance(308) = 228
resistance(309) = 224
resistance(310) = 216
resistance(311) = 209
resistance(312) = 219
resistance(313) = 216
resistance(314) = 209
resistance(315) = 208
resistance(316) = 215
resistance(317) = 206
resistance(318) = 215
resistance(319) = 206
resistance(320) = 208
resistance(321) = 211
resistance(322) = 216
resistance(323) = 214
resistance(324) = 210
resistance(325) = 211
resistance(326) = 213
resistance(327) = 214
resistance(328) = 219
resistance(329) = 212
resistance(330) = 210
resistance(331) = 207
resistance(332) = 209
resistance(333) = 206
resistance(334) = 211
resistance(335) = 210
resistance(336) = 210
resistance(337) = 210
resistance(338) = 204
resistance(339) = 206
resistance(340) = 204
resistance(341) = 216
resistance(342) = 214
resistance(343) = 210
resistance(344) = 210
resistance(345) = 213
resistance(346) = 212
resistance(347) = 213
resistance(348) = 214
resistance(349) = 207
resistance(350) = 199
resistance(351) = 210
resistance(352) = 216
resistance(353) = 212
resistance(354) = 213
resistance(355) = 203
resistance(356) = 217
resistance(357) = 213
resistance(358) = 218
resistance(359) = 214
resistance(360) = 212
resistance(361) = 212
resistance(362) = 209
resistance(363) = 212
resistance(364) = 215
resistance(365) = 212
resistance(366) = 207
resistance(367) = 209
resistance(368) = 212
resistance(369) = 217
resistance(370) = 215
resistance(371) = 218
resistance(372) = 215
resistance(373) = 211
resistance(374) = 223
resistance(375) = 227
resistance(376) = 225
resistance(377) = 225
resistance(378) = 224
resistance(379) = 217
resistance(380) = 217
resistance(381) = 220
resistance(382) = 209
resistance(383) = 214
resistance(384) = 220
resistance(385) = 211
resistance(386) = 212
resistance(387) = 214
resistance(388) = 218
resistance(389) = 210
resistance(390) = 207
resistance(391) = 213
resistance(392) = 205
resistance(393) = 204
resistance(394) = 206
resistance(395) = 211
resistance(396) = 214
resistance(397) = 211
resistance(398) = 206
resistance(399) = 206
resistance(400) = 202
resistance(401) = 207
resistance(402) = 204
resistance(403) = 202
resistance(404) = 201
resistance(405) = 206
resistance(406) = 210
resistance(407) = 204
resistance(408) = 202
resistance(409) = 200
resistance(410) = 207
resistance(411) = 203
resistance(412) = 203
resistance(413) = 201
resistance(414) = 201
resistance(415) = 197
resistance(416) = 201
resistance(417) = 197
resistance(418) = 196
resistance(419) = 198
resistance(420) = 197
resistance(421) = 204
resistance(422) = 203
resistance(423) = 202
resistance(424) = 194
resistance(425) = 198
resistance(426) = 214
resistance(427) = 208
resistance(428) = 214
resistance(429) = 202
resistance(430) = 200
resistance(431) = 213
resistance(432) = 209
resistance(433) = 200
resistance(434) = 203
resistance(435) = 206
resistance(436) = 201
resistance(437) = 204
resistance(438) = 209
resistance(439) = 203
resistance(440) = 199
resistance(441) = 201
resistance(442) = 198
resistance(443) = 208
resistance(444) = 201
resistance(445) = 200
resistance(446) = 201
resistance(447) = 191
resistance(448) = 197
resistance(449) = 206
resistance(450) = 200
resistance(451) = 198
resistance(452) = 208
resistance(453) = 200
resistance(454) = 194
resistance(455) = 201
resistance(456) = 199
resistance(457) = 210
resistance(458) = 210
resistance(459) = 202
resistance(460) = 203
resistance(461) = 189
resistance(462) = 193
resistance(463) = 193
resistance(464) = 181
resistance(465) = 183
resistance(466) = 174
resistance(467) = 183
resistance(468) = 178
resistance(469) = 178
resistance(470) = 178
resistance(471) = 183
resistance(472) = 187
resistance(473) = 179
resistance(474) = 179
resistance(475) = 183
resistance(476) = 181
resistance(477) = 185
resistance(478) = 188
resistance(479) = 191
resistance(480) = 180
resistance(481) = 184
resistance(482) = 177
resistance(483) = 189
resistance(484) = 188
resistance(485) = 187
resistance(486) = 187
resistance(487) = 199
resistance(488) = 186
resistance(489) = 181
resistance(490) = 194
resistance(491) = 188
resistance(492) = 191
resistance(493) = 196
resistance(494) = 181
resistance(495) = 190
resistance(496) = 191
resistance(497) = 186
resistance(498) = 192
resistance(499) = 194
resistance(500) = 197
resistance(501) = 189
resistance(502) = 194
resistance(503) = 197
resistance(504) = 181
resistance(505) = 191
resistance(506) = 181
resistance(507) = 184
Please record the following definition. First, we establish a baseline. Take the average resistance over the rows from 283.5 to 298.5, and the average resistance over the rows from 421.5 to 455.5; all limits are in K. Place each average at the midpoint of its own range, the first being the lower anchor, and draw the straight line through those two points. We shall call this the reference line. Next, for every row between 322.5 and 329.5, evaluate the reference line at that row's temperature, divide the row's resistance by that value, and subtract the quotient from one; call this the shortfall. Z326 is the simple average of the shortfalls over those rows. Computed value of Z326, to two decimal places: 0.07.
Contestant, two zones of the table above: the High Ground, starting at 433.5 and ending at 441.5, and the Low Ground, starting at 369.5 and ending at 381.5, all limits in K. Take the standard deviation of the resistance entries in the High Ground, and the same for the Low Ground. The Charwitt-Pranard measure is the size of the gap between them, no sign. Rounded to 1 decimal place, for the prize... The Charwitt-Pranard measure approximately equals 1.9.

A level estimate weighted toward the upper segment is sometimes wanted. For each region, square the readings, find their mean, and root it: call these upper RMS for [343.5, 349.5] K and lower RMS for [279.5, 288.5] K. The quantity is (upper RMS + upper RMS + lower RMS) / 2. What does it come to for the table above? 329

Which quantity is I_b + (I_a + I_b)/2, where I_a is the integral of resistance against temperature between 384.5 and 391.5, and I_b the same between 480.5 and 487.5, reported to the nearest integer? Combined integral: 2709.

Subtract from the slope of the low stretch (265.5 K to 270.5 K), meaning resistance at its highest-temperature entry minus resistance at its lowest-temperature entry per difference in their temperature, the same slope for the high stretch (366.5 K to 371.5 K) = -3.0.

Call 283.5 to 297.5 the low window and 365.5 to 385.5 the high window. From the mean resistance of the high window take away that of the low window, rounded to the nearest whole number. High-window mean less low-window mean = -22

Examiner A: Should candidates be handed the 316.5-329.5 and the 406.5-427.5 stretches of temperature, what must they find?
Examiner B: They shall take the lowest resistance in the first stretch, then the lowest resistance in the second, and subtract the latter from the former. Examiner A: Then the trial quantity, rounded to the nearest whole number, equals 12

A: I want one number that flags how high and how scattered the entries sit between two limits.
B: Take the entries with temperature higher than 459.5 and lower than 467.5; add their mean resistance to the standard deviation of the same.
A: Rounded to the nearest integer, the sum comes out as 196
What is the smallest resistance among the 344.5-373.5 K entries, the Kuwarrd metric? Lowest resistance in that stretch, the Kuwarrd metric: 199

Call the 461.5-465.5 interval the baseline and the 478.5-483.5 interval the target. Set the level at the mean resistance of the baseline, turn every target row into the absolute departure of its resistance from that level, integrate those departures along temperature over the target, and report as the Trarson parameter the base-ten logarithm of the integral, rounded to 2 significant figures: 1.4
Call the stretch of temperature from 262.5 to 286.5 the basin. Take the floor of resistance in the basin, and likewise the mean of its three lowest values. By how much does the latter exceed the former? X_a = 1.0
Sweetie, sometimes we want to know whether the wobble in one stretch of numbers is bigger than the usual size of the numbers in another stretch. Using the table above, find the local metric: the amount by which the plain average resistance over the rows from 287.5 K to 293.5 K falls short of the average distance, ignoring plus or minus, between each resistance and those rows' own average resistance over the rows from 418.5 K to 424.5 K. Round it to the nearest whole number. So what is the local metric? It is -236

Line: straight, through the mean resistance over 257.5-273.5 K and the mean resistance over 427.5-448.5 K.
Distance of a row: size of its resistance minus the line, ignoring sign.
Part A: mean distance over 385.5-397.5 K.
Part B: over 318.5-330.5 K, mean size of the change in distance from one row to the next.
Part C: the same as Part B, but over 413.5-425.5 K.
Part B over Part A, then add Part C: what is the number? 4.27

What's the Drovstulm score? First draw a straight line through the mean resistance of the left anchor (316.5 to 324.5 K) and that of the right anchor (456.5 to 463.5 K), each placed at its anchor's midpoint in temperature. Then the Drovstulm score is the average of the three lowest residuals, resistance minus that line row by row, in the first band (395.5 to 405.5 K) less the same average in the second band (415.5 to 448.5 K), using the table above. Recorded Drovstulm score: 5.9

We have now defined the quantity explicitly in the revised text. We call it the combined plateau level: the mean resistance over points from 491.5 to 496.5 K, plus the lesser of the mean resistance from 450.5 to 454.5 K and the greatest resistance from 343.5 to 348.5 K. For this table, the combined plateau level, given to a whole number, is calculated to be 390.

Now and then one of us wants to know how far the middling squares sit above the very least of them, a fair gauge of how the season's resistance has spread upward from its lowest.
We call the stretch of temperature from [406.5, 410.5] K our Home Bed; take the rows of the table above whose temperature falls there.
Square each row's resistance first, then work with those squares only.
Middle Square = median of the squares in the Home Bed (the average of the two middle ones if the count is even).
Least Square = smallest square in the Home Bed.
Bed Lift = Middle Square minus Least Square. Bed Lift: 1210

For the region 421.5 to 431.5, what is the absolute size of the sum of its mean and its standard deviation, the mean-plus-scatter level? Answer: 212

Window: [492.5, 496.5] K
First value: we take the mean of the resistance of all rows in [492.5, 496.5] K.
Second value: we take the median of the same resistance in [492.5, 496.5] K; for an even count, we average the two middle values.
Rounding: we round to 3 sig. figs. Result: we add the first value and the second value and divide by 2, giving 190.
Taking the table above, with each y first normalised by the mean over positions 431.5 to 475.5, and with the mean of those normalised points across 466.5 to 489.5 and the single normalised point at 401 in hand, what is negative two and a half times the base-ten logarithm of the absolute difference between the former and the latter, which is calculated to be 2.3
